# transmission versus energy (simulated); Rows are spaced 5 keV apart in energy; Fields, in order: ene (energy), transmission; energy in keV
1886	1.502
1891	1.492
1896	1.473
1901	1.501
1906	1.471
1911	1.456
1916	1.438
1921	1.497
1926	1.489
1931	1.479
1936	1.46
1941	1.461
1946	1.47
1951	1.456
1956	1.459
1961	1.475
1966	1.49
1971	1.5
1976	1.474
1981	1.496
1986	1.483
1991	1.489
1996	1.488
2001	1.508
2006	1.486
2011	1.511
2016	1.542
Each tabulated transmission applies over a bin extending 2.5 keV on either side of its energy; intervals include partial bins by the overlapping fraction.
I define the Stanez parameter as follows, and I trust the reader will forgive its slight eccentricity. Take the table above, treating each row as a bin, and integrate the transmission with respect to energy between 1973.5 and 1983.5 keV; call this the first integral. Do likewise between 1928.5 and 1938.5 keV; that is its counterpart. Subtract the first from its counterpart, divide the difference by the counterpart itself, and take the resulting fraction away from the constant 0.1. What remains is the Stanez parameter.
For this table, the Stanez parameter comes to 0.111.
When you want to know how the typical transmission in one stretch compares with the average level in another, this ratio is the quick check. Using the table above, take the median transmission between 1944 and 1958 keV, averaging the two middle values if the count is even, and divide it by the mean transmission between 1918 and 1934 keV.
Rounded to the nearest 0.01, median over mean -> 0.98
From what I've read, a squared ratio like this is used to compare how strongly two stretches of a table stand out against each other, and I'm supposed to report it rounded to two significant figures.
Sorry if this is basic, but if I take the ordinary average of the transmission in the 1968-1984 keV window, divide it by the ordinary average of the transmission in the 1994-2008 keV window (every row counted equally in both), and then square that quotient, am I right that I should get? 0.99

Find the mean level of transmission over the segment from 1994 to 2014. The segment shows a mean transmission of 1.50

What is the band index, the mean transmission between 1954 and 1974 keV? 1.48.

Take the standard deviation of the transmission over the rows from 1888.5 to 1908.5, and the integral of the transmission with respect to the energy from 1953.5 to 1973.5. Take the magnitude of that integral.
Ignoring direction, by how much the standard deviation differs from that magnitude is 29.6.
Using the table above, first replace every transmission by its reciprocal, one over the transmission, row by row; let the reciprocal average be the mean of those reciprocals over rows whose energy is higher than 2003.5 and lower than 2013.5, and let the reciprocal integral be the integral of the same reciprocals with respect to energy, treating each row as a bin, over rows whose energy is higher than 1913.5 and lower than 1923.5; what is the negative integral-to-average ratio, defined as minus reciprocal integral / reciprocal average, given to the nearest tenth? -10.2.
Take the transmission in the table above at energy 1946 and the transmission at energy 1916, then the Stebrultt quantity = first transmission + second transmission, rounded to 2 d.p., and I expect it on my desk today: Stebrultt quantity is 2.91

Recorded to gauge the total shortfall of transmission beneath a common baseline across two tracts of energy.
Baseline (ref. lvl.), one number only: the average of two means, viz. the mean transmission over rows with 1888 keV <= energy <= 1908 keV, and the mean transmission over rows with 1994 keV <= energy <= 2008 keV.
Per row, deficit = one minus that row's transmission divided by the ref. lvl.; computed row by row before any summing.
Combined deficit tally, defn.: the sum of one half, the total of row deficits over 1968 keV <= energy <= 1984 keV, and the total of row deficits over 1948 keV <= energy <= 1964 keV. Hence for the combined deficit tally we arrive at 0.55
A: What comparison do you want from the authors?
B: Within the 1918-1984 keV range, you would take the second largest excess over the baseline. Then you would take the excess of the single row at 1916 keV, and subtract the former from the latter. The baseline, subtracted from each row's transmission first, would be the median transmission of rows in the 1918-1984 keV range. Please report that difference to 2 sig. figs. -0.059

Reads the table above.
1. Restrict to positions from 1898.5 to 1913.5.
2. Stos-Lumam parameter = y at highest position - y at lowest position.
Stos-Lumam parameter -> -0.045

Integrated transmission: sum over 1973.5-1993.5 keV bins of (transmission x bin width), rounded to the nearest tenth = 29.7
